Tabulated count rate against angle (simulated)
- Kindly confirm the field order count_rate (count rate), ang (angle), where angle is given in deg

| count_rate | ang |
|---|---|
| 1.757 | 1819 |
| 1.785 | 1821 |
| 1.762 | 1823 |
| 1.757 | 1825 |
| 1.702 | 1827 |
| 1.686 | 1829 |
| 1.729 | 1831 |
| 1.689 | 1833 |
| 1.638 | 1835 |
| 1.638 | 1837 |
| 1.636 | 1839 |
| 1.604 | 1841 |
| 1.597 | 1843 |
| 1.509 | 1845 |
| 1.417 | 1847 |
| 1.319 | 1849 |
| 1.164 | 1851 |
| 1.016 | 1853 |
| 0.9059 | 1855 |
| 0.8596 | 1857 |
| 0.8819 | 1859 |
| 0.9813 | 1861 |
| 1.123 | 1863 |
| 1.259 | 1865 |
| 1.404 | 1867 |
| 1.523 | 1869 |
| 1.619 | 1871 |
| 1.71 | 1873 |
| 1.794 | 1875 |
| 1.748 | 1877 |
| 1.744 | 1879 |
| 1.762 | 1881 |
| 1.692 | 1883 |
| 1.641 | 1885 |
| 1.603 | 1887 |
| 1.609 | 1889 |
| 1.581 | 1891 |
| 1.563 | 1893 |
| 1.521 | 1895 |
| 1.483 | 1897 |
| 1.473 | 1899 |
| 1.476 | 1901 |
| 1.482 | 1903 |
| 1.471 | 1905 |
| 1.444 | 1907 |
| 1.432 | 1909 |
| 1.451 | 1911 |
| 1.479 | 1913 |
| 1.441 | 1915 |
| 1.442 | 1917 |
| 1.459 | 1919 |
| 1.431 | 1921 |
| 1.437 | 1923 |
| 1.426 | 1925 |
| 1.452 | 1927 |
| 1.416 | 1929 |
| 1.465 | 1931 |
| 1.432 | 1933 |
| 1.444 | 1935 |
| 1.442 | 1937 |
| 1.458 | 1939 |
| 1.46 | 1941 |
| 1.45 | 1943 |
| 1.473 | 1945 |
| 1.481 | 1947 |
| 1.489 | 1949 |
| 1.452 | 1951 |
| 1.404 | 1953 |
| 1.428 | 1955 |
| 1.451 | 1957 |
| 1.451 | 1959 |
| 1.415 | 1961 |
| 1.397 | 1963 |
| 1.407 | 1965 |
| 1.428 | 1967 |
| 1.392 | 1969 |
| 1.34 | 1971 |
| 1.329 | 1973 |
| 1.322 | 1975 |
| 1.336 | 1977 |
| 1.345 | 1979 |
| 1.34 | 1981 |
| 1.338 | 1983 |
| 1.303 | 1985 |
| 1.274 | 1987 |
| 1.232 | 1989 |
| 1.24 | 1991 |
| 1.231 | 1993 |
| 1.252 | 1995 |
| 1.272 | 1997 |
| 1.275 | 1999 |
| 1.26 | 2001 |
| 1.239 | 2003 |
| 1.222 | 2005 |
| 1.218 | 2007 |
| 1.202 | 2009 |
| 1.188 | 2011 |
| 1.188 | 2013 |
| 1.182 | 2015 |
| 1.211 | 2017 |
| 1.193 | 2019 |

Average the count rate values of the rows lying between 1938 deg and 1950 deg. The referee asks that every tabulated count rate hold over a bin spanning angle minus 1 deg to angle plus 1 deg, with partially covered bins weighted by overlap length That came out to 1.47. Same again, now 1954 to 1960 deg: 1.44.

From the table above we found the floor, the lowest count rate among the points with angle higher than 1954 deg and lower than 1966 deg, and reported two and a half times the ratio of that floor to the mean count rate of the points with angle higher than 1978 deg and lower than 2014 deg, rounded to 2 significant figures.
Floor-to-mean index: 2.8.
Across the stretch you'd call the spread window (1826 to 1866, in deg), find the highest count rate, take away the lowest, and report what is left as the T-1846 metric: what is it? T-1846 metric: 0.9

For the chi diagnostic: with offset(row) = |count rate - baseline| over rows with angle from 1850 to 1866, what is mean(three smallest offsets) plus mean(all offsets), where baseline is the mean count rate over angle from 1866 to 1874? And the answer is 0.92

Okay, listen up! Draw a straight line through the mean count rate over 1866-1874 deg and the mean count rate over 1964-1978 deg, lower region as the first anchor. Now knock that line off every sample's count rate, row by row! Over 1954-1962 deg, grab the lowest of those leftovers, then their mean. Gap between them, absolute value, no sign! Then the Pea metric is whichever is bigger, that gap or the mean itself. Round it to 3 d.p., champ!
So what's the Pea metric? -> 0.046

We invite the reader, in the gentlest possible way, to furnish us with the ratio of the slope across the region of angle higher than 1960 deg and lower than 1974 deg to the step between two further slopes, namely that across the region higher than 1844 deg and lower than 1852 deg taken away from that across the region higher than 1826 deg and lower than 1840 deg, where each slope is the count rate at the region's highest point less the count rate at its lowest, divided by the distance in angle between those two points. -0.1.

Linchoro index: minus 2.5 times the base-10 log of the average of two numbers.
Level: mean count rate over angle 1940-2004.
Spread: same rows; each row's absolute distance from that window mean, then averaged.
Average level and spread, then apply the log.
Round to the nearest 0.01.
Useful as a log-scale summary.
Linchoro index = 0.36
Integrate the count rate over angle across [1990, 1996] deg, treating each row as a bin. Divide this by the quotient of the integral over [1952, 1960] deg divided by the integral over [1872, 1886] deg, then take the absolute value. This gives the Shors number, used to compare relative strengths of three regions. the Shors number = 16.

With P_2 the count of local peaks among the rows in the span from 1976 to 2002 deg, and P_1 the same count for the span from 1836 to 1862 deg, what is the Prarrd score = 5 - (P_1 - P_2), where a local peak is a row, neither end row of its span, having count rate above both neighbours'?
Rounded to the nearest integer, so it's 8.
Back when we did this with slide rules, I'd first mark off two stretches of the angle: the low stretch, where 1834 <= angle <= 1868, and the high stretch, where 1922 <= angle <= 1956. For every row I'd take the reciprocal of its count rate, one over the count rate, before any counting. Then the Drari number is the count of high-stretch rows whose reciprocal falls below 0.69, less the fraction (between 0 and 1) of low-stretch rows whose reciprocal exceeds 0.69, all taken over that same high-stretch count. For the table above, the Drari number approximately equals 0.93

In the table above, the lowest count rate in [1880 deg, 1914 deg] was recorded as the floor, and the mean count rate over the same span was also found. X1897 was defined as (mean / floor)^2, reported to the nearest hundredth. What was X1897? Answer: 1.16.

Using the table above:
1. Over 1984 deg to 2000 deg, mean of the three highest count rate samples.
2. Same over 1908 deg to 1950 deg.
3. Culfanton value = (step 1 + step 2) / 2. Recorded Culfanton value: 1.38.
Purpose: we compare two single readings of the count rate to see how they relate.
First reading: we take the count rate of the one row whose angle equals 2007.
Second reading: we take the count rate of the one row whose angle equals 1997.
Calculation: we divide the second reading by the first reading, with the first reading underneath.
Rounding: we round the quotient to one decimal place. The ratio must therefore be 1.0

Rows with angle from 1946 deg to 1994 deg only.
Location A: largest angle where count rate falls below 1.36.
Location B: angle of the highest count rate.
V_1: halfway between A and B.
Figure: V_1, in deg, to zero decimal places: 1971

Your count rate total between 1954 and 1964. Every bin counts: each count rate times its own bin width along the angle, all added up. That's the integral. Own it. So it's 14.3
